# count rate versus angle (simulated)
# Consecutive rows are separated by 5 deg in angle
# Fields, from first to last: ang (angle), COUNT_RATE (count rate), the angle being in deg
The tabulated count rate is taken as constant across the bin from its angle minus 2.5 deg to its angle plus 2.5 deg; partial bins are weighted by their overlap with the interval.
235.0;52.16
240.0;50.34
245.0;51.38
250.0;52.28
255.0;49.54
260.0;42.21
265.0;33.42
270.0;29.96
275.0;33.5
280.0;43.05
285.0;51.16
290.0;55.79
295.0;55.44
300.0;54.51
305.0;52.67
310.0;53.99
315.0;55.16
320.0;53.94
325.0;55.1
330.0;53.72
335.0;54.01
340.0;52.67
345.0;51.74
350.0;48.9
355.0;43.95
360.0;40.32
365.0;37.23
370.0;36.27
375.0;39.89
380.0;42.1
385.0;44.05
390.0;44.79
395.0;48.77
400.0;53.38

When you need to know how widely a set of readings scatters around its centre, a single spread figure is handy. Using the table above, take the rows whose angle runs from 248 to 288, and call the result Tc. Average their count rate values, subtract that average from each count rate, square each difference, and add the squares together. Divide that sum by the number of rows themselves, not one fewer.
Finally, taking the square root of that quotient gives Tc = 8.2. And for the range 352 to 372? 3.0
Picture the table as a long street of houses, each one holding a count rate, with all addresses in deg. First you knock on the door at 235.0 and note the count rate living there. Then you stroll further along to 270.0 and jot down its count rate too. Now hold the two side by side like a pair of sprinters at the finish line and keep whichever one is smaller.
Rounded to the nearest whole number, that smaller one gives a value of 30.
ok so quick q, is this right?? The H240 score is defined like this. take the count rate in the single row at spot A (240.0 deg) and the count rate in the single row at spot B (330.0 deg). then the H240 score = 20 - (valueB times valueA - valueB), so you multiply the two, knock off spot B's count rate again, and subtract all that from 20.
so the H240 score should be -2631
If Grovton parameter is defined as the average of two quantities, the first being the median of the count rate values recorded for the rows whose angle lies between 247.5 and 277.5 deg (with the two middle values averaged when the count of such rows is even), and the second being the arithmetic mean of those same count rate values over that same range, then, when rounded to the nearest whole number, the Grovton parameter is 39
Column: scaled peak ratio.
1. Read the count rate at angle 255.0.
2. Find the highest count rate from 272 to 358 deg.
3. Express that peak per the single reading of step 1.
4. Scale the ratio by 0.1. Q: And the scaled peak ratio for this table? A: 0.113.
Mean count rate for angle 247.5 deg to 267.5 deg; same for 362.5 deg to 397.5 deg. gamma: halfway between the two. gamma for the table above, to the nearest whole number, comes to 43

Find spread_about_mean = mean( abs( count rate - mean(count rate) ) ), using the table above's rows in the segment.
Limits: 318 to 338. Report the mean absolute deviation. 0.5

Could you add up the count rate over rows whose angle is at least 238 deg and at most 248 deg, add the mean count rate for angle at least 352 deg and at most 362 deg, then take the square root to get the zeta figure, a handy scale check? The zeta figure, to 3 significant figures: 12.0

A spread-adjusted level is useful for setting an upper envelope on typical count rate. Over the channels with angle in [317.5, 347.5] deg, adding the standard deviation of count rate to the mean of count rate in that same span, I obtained 55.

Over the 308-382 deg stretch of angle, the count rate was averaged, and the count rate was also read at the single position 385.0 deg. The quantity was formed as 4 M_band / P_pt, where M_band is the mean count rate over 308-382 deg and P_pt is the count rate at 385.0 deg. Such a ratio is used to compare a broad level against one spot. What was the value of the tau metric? 4.4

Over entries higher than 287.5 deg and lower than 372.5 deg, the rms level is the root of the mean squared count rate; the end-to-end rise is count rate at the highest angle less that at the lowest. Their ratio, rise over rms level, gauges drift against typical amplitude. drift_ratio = -0.4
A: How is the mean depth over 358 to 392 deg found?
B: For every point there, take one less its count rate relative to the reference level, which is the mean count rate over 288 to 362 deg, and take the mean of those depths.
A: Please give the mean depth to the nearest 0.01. 0.22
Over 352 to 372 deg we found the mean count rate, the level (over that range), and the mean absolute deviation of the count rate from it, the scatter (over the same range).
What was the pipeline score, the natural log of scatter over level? -2.7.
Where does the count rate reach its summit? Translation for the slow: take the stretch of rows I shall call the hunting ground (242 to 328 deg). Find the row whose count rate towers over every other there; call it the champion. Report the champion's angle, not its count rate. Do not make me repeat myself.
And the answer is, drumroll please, 290.0 deg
